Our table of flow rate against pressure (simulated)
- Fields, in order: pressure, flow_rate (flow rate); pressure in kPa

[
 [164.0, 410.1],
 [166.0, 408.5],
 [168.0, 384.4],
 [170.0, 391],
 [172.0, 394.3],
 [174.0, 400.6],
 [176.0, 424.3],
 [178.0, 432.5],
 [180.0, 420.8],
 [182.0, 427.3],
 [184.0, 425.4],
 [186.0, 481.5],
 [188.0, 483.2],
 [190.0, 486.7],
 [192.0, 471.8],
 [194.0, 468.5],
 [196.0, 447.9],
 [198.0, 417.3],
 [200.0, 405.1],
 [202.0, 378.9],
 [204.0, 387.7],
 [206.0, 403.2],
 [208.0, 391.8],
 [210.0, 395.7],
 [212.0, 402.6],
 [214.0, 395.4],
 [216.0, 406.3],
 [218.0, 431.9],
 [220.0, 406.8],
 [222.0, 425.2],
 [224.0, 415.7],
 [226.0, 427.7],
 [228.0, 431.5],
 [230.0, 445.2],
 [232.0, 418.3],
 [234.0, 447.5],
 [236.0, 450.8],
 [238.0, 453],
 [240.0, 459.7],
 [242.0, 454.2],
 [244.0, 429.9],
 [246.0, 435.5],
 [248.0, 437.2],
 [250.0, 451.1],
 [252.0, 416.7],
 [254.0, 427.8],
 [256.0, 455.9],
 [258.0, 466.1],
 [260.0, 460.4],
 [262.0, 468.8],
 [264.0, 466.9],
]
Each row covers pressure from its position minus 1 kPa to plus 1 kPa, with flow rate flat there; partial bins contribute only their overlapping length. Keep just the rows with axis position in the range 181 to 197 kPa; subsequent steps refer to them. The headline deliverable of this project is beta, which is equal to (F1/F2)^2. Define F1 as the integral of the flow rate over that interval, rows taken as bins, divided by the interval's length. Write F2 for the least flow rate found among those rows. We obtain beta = 1.18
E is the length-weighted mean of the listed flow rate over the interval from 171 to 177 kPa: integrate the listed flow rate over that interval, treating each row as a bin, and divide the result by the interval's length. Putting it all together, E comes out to 406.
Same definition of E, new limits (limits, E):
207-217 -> 398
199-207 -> 394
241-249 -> 439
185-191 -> 484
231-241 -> 446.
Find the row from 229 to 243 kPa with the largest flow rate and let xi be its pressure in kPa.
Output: 240.0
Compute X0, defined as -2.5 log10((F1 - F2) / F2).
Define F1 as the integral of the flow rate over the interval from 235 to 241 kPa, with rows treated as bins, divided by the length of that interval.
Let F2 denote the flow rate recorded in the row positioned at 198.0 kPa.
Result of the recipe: 2.6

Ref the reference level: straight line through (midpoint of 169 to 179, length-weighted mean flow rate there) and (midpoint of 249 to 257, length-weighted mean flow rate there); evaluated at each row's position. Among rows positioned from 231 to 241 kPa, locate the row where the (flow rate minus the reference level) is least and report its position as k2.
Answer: 232.0 kPa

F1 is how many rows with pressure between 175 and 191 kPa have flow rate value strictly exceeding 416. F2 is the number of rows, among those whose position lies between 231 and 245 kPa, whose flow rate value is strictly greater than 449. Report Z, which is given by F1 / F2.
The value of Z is 2.0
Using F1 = 8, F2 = 4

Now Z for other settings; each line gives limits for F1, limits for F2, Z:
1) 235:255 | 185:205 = 2.0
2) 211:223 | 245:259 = 0.7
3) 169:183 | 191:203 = 2.0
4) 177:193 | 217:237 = 8.0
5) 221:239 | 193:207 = 8.0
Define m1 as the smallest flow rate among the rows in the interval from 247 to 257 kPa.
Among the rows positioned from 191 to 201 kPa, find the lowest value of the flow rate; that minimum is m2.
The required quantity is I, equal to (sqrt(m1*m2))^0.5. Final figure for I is 20.27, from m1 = 416.7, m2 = 405.1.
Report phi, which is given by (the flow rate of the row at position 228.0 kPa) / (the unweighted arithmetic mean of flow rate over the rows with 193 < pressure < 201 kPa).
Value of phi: 0.99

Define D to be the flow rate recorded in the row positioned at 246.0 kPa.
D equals 435.5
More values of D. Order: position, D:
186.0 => 481.5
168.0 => 384.4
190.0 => 486.7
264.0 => 466.9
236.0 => 450.8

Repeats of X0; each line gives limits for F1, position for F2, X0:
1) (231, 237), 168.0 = 2.1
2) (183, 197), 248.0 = 2.9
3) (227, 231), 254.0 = 4.0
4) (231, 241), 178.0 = 3.8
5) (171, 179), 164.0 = 5.4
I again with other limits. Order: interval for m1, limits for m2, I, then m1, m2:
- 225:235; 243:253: 20.43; 418.3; 416.7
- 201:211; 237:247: 20.09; 378.9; 429.9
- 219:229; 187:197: 20.66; 406.8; 447.9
